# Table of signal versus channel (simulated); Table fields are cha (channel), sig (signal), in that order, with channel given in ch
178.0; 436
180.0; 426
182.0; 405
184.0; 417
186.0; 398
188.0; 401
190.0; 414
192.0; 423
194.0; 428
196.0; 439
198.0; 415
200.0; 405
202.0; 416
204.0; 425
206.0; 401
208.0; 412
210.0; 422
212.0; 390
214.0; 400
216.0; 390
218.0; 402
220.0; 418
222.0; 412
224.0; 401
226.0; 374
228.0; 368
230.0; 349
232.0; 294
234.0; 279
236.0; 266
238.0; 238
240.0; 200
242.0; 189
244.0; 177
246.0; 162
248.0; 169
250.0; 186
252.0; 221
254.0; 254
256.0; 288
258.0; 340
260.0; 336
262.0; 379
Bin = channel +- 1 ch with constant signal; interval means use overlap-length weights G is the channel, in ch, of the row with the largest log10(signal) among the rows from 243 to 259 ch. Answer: 258.0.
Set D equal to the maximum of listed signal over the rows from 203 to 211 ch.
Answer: 425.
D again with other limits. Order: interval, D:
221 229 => 412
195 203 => 439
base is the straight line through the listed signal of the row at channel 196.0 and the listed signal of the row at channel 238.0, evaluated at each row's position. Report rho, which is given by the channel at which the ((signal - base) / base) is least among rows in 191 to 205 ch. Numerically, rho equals 192.0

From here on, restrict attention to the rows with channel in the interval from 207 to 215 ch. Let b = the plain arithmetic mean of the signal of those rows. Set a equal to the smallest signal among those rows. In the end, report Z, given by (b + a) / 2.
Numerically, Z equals 398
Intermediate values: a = 390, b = 406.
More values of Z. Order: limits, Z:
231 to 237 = 273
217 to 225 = 405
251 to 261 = 254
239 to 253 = 174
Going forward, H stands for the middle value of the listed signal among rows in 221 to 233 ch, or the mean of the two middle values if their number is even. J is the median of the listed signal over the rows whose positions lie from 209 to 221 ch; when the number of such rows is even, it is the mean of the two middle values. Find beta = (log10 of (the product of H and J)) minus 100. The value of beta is -94.8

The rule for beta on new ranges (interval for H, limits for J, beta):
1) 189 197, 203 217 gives -94.8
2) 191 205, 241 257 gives -95.1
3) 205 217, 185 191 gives -94.8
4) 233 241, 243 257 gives -95.3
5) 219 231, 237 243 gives -95.1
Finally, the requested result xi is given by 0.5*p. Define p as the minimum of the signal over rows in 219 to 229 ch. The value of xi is 184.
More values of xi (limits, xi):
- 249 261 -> 93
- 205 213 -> 195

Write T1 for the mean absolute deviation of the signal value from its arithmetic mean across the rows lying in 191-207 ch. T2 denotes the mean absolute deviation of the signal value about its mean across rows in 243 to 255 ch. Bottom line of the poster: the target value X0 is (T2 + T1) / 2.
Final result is 19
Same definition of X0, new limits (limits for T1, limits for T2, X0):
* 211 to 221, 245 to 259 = 31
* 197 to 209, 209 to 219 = 8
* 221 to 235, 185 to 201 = 25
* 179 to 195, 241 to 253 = 12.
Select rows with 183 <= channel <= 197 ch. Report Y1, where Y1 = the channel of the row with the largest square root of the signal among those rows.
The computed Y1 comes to 196.0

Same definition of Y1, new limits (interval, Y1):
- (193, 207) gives 196.0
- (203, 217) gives 204.0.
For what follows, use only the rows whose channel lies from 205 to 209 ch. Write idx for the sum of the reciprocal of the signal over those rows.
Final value 0.0049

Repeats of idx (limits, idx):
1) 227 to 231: 0.0056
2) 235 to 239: 0.0080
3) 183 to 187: 0.0049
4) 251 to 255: 0.0085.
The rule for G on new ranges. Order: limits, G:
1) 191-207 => 196.0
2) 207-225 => 210.0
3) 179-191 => 180.0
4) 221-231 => 222.0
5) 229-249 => 230.0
